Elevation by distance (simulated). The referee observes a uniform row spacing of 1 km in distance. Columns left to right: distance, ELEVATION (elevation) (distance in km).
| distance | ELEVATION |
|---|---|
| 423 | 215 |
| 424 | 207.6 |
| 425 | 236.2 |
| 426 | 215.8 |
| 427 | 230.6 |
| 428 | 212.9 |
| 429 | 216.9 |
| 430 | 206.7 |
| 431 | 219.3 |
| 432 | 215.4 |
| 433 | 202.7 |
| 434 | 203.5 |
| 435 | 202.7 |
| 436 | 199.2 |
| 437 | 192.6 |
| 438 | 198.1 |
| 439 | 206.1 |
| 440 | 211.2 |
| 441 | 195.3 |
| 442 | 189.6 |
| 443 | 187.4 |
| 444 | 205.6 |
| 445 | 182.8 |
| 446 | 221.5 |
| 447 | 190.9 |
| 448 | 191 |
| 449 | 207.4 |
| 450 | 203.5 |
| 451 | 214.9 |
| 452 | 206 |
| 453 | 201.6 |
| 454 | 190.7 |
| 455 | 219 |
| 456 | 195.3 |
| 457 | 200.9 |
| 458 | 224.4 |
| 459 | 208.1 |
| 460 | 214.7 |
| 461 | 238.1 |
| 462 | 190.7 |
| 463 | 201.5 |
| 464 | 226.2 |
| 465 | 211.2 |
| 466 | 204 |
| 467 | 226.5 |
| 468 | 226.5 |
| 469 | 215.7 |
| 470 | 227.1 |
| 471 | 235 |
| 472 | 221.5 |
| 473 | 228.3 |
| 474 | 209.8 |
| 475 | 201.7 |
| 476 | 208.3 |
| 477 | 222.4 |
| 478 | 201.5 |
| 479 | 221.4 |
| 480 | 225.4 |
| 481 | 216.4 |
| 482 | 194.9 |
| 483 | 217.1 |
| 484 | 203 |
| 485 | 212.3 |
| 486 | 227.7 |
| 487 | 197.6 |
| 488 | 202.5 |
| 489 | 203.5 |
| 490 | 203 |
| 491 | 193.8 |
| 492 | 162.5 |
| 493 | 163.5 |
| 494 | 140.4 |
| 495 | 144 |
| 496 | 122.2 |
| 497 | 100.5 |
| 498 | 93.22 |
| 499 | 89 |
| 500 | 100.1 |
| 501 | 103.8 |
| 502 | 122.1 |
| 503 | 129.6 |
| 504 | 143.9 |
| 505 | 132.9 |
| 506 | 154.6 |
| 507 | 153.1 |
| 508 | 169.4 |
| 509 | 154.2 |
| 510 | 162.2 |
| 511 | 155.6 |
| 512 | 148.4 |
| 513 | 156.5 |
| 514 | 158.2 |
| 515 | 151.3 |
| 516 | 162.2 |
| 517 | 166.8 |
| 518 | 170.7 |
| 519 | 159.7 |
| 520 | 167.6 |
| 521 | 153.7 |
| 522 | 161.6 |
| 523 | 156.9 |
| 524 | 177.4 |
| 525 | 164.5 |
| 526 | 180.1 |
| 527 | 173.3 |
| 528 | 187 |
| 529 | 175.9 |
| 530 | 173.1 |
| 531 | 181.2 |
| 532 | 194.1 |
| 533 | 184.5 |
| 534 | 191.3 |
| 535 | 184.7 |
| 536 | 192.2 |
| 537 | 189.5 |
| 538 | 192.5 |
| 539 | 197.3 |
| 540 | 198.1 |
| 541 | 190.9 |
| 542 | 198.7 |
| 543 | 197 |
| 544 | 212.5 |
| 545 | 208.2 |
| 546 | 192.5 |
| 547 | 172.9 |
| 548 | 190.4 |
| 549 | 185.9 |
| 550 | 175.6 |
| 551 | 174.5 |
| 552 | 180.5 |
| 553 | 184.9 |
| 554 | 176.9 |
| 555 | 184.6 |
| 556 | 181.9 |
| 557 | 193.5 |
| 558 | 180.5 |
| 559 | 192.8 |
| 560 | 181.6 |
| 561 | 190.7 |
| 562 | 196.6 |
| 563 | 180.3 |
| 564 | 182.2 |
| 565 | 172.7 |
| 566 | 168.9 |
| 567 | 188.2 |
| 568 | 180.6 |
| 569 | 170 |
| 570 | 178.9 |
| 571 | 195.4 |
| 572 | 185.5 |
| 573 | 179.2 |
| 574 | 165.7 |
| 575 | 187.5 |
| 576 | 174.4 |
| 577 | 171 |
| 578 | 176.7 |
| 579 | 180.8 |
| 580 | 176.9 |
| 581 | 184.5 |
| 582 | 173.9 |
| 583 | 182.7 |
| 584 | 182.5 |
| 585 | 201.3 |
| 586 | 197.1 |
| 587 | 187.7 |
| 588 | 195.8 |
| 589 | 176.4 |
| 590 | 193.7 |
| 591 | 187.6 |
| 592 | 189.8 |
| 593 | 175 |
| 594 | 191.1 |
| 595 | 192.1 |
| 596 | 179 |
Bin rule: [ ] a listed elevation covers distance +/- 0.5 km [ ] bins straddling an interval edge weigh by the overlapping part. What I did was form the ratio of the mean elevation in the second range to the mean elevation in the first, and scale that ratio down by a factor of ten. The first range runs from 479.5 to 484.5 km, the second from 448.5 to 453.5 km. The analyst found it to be 0.098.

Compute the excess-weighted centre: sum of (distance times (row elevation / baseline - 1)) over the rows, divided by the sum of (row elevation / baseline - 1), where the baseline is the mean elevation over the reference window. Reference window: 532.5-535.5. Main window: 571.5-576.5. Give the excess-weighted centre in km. 574.3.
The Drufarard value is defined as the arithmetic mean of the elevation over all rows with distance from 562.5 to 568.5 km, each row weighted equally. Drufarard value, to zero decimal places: 179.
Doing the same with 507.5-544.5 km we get 175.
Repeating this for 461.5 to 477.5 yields 216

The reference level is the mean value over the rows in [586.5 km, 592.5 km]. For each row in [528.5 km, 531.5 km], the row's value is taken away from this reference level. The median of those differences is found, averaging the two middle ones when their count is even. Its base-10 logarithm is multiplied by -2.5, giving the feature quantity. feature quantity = -2.8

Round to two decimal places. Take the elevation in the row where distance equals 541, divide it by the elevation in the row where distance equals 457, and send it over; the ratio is 0.95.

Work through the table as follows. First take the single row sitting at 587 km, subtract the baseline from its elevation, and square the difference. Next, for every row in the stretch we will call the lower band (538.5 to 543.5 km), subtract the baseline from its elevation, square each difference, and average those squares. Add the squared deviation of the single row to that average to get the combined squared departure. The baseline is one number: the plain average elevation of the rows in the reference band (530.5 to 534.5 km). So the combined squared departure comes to 82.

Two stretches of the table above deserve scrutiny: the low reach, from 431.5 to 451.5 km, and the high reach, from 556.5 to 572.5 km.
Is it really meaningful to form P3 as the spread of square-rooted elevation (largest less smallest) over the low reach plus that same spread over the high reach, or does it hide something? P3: 2.4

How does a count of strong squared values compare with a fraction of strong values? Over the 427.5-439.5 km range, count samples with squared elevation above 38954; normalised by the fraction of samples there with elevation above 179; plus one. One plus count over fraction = 12.0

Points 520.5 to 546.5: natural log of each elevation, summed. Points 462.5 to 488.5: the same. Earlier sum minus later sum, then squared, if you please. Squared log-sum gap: 16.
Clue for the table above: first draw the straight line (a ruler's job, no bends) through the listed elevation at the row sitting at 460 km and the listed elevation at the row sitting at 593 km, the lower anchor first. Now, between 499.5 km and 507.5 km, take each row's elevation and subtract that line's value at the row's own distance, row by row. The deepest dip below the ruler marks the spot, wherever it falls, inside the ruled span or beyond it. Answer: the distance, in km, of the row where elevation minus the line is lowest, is 500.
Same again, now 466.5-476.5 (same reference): 475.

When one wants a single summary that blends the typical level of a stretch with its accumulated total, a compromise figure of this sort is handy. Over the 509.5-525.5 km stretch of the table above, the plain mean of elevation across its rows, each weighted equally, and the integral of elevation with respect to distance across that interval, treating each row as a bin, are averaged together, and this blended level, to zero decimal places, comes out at 1367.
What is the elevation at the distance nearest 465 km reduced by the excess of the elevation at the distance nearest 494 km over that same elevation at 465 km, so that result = 282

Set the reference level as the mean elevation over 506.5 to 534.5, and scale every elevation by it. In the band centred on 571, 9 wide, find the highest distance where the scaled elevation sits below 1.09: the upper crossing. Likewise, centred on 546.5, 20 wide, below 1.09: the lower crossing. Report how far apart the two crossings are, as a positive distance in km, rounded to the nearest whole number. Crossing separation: 18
